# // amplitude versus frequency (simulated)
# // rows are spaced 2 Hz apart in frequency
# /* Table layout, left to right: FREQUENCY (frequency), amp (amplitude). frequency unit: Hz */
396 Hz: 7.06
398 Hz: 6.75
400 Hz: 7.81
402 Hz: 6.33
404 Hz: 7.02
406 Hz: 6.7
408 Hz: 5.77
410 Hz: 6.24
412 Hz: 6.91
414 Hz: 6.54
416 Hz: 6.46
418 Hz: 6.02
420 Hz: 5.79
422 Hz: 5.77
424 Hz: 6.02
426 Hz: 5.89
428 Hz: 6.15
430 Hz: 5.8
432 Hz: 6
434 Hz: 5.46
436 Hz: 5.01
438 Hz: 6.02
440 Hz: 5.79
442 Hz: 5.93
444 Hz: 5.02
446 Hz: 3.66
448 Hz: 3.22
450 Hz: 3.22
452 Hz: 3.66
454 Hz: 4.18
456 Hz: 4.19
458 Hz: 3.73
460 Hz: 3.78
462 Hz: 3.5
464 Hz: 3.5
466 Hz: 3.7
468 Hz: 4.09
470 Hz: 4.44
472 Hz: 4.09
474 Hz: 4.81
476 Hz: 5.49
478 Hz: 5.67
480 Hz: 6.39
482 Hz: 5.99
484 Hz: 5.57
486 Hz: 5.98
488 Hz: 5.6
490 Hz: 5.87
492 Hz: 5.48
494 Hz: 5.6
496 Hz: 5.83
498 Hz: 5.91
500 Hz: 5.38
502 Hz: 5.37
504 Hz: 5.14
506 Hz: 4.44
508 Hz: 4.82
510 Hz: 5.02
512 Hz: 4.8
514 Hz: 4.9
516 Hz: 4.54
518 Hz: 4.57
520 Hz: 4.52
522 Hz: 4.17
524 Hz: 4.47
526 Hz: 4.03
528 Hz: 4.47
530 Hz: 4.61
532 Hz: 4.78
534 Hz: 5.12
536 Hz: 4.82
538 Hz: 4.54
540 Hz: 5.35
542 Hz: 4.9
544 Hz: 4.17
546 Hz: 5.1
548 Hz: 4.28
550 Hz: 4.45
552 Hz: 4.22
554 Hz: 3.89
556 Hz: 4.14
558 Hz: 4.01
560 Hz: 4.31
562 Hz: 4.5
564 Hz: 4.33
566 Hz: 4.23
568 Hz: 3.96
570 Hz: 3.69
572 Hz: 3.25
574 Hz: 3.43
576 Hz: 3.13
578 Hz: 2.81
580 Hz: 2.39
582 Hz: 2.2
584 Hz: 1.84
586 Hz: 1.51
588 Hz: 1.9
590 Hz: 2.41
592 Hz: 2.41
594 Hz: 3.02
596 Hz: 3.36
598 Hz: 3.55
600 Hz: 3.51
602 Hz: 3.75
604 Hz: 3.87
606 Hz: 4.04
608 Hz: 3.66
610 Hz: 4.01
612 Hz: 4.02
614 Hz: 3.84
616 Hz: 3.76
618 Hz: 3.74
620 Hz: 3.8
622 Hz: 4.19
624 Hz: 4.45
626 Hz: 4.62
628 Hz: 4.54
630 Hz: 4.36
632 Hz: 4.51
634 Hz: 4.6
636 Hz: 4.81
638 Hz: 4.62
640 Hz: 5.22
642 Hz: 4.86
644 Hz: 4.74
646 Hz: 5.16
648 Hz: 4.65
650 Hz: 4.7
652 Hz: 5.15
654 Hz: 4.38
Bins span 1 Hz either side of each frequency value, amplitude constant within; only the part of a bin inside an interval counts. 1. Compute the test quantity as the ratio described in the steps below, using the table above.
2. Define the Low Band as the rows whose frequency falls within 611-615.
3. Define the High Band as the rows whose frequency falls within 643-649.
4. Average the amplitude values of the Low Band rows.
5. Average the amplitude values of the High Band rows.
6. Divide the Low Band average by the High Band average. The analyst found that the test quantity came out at 0.81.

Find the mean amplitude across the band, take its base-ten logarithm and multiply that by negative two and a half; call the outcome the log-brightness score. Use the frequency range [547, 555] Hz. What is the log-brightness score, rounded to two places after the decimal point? -1.56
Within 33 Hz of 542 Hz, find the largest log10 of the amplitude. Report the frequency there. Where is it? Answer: 540 Hz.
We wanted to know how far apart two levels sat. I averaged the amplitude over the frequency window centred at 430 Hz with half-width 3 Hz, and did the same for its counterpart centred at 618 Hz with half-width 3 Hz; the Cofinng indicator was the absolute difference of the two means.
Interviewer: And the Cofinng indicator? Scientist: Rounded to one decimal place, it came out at 2.2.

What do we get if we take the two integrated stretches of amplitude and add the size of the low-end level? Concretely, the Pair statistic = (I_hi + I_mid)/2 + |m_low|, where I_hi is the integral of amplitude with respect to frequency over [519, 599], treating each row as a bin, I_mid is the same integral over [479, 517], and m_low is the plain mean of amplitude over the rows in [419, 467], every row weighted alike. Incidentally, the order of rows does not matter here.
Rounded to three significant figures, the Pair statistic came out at 260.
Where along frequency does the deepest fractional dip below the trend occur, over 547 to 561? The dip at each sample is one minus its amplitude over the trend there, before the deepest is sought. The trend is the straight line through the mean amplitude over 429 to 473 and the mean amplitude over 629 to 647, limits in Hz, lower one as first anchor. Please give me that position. 554 Hz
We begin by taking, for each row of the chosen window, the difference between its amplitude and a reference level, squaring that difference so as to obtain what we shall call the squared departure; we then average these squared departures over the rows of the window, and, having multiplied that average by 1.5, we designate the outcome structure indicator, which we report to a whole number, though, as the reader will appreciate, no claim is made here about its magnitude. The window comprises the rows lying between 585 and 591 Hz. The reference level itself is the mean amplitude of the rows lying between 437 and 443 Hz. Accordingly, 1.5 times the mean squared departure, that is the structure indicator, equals 24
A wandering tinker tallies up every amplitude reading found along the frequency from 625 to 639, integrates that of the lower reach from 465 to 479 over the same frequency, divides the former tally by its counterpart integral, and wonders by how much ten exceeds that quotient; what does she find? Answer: 9.50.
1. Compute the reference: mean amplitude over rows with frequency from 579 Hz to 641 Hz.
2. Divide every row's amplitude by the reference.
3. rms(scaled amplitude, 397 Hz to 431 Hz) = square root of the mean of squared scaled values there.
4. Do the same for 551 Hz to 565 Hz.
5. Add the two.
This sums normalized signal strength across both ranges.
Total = 2.9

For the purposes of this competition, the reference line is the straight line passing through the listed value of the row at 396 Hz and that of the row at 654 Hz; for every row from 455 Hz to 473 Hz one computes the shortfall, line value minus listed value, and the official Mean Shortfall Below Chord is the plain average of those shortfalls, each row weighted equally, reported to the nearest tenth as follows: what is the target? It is 2.5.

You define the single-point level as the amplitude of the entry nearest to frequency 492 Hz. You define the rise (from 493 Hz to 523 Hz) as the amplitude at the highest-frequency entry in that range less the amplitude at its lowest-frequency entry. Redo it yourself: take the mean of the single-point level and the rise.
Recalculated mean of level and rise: 2.0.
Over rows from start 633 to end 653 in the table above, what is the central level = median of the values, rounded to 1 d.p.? 4.8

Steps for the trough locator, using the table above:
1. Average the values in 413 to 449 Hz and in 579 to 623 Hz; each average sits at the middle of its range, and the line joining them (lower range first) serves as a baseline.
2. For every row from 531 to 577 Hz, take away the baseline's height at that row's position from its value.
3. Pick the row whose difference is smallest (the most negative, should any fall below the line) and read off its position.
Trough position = 576 Hz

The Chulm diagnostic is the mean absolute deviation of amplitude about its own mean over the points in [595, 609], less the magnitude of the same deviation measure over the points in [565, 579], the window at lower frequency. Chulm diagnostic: -0.21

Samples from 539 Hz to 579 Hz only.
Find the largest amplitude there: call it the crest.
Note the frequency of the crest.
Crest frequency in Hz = 540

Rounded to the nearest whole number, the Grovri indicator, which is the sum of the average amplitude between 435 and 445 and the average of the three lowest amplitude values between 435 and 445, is 11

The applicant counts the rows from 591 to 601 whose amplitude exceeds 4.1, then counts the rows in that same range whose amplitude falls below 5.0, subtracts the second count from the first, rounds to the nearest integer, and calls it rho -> -5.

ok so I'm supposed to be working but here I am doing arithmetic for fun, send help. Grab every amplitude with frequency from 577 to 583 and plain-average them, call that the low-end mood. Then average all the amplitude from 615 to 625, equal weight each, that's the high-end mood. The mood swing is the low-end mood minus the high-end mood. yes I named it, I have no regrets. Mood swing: -1.5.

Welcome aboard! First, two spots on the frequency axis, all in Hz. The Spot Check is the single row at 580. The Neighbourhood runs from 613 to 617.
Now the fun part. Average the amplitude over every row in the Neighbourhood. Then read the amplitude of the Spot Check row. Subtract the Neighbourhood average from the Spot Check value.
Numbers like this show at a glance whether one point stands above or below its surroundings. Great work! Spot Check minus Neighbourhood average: -1.4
